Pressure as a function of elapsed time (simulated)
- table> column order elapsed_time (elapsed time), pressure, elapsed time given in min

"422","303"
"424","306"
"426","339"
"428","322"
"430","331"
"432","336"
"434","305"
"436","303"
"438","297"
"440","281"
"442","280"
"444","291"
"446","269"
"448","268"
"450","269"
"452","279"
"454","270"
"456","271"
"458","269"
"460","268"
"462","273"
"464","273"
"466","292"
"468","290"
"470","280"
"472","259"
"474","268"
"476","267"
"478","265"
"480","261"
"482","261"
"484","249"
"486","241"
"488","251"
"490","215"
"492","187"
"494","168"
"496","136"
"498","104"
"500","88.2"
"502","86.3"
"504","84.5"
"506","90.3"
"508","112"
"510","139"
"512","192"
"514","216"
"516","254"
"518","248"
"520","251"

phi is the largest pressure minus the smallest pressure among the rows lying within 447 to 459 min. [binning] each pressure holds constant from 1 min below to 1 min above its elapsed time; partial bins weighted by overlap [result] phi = 11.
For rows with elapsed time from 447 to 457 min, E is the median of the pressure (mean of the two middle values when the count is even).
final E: 270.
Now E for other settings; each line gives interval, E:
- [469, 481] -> 266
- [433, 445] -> 294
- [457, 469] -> 273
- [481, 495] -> 241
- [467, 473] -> 280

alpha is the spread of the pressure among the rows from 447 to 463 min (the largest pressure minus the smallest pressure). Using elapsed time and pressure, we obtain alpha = 11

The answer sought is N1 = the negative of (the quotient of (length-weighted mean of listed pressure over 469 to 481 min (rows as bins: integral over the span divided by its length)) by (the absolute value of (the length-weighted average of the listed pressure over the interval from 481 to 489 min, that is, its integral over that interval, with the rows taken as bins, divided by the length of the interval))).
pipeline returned -1.1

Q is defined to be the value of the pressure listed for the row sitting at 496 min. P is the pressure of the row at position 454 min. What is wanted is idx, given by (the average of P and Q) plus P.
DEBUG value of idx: 473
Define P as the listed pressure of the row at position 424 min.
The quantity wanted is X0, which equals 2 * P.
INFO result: 612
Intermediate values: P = 306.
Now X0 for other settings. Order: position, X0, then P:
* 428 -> 644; 322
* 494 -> 336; 168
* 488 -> 502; 251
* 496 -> 272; 136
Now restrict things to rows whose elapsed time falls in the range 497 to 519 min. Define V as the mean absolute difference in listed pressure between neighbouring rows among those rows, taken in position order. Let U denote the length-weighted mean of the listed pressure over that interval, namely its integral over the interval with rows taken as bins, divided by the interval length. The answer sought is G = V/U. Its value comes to 0.13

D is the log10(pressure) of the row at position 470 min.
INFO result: 2.45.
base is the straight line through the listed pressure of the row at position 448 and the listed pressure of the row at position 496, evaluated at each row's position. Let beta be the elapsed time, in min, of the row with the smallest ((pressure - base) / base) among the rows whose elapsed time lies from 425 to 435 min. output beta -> 434 min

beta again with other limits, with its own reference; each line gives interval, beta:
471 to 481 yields 472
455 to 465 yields 456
